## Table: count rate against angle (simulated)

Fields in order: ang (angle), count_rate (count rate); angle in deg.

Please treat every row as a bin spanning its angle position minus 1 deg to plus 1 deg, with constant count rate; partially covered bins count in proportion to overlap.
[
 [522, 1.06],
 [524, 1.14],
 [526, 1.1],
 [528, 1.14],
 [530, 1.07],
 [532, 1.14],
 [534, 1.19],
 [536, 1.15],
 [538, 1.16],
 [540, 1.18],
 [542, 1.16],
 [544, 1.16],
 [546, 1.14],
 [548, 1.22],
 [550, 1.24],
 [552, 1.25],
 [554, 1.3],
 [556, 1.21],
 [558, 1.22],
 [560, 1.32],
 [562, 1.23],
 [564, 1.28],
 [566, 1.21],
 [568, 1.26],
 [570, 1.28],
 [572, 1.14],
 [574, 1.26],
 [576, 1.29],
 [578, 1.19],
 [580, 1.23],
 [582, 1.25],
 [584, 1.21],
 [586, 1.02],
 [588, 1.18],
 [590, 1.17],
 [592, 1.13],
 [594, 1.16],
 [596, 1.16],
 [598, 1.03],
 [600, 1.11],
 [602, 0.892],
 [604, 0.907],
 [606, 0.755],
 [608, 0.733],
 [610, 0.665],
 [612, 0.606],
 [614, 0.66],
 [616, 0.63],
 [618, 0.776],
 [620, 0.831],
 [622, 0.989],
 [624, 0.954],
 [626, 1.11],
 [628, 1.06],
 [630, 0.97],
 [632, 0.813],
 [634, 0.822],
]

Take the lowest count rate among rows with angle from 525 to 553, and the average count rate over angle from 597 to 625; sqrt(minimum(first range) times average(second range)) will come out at 0.94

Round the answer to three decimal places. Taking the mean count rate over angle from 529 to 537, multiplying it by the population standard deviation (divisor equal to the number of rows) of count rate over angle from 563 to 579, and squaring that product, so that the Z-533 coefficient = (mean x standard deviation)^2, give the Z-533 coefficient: 0.003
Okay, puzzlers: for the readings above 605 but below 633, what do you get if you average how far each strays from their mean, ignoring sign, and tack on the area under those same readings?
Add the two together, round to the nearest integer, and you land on 23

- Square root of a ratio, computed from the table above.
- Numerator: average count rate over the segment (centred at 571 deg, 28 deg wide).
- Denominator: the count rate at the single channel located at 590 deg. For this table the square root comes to 1.03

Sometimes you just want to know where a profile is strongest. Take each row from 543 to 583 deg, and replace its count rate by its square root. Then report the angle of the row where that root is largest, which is 560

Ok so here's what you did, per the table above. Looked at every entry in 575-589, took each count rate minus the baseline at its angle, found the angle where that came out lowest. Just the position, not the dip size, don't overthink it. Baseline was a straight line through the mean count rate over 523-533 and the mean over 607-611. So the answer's 586 deg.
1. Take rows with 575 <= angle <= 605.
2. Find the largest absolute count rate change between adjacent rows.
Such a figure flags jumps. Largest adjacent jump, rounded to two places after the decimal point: 0.22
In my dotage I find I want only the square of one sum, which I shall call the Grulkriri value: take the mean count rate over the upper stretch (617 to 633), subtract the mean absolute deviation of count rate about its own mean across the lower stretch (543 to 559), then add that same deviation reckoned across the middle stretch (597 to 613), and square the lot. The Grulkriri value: 1.1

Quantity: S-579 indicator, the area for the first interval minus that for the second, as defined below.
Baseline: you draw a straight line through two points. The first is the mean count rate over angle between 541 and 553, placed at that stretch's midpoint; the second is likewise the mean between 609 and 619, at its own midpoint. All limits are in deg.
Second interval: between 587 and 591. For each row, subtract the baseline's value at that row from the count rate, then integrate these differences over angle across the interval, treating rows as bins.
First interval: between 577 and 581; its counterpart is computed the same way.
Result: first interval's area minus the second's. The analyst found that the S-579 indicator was -0.2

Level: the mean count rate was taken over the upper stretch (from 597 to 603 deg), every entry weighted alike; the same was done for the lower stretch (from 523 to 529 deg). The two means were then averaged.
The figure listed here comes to 1.07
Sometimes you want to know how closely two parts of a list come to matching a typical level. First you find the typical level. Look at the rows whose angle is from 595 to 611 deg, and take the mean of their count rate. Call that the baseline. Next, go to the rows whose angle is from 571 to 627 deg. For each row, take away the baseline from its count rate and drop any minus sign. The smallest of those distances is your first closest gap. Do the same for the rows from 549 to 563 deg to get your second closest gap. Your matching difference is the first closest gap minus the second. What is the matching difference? -0.30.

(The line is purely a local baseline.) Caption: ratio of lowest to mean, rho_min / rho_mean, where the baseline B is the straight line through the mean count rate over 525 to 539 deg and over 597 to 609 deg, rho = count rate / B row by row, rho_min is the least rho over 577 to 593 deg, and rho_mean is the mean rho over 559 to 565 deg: 0.86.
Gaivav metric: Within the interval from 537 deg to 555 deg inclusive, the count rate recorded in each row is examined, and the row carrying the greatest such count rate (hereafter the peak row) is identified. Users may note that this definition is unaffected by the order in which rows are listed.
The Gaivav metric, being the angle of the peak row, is 554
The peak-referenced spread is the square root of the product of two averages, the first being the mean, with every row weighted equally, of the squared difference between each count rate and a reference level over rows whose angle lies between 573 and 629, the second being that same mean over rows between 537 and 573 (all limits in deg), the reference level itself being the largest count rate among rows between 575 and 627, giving 0.032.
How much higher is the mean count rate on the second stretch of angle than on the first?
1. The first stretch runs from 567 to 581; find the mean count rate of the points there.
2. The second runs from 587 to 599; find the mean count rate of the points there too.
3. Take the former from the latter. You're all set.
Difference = -0.1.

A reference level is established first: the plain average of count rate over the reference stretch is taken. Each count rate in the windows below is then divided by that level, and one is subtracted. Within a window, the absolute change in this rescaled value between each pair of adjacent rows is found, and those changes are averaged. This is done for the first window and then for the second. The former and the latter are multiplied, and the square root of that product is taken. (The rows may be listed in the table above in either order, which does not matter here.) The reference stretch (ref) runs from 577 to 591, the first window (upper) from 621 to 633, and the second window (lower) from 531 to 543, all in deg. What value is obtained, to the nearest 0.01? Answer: 0.04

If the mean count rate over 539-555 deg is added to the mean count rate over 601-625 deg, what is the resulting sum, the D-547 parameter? 1.99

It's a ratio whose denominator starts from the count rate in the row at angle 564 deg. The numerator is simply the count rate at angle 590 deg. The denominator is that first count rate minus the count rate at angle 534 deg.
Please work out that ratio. 13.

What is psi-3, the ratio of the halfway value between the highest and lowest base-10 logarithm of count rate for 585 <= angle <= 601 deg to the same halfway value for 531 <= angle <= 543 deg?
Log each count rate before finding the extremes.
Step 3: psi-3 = 0.61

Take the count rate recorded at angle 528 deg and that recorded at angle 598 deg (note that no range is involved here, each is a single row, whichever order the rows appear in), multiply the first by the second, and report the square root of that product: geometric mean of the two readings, 1.08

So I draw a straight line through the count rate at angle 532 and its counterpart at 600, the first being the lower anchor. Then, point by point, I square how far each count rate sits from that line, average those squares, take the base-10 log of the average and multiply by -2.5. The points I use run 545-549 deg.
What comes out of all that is 6.0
